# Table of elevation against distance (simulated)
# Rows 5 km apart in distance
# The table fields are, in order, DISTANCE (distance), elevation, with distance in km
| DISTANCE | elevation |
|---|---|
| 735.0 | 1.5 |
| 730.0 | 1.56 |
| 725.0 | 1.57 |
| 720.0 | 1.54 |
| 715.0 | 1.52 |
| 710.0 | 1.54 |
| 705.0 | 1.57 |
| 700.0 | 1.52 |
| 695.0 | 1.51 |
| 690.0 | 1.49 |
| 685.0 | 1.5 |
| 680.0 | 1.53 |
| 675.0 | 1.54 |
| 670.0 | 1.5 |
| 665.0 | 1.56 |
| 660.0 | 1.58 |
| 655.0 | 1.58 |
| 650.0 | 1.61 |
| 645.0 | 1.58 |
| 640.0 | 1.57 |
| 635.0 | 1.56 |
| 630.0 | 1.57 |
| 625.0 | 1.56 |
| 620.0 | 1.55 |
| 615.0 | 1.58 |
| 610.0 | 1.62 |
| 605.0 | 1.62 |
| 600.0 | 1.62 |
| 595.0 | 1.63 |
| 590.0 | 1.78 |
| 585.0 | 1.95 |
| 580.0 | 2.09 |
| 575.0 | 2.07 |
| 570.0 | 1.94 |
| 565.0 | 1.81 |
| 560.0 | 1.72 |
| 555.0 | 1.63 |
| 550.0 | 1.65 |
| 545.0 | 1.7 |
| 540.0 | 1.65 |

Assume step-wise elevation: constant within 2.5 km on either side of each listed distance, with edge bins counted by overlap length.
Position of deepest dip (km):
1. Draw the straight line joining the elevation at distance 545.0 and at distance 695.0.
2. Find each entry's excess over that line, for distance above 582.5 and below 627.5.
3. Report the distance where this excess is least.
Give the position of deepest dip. 620.0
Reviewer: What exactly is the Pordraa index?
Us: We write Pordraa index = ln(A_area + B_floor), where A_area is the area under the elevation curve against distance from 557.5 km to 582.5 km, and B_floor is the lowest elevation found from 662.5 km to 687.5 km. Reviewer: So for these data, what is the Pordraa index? 3.90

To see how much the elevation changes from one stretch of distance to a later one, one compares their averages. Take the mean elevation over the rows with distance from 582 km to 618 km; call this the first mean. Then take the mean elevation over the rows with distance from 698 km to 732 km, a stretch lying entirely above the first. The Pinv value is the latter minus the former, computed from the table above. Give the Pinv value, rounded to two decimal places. -0.14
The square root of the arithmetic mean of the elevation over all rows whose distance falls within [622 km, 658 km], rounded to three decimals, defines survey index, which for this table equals 1.255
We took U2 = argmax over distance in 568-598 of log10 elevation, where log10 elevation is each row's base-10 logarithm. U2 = 580.0 km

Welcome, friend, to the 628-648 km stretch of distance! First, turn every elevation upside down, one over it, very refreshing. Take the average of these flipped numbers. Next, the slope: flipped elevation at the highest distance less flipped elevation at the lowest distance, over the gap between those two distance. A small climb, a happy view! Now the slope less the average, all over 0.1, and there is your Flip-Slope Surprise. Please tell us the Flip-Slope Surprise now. -6.37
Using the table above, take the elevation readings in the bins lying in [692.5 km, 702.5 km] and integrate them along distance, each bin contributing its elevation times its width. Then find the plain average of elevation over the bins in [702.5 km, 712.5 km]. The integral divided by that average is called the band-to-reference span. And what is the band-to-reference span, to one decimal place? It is 9.7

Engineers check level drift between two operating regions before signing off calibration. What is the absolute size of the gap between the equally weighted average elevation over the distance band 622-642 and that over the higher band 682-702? 0.1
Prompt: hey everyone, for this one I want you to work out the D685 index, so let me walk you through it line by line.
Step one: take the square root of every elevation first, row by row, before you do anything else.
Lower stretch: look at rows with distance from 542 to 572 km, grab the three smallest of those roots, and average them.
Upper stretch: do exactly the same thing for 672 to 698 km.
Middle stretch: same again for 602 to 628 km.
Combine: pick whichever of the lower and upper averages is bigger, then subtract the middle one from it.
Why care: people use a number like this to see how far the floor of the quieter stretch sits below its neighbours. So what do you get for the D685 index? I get 0.038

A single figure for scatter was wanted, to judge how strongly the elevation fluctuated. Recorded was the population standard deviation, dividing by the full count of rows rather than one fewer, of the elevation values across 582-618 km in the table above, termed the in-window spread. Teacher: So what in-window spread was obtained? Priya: 0.123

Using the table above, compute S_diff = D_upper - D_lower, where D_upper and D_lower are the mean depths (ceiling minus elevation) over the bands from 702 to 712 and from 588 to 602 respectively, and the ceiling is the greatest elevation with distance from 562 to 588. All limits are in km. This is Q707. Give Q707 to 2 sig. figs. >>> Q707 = 0.12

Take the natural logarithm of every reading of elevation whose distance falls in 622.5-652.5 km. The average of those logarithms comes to 0.45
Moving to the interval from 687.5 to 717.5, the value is 0.42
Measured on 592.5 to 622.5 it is 0.47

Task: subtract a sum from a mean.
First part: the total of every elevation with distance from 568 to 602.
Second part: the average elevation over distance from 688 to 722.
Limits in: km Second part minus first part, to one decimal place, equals -11.6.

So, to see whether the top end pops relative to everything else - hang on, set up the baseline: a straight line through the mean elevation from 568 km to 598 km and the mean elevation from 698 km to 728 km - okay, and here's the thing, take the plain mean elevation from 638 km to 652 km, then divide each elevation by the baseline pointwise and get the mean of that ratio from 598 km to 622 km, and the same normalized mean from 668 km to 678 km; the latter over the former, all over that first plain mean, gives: 0.663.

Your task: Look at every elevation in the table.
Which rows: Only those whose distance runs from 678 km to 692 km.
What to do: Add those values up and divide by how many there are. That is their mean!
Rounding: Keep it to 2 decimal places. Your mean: 1.51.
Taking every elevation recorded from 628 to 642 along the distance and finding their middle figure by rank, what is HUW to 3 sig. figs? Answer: 1.57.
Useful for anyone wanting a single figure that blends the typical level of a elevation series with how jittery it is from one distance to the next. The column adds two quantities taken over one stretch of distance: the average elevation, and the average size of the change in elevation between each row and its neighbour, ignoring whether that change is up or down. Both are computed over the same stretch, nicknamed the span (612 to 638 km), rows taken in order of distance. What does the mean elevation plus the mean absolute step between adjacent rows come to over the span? 1.58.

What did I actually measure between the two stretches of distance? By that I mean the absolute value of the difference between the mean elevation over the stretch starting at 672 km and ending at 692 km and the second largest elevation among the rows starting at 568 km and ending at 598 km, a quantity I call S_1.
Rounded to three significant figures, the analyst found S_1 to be 0.555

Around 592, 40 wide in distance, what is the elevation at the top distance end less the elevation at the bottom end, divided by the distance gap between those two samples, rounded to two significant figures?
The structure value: -0.013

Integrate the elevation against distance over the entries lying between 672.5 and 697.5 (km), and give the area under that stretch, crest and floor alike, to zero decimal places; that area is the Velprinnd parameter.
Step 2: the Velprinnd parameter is 38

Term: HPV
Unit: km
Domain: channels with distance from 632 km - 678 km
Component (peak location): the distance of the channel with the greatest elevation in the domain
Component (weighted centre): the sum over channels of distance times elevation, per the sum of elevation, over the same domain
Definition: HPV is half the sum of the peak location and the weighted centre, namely 652.4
